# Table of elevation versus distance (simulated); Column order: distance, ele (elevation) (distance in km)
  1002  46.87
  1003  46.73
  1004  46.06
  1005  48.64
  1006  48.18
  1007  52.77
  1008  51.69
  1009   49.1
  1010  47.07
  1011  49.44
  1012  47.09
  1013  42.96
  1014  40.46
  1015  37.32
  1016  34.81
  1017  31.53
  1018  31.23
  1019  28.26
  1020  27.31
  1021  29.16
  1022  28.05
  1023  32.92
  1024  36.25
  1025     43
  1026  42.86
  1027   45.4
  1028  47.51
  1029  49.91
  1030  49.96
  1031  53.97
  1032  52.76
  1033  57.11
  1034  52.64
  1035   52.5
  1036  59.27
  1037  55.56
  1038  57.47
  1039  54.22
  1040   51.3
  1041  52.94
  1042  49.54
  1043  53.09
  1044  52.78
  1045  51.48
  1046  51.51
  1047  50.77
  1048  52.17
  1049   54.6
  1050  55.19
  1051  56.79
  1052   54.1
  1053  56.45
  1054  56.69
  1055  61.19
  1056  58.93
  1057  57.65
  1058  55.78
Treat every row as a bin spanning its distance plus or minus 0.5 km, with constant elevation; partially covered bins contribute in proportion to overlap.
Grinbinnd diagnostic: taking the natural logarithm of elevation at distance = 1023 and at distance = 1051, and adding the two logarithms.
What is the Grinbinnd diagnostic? 7.5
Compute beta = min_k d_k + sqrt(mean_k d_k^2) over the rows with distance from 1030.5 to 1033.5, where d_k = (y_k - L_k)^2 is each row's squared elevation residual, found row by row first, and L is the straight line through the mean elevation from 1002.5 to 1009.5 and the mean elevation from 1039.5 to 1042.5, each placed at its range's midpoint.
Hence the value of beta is 29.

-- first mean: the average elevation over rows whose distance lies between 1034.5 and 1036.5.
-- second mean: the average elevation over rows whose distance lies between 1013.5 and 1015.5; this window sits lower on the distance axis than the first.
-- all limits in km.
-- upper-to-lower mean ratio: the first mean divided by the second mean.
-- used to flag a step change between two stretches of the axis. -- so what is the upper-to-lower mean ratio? 1.4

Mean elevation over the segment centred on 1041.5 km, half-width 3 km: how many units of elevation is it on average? 52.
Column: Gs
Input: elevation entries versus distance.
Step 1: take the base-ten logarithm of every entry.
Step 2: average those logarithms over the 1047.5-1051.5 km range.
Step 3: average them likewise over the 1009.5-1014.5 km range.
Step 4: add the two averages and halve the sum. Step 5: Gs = 1.70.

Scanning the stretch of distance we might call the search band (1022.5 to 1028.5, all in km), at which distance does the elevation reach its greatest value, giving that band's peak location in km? 1028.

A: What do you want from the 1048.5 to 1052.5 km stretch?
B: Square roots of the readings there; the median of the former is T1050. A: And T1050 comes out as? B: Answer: 7.4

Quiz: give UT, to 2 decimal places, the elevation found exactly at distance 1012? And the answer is 47.09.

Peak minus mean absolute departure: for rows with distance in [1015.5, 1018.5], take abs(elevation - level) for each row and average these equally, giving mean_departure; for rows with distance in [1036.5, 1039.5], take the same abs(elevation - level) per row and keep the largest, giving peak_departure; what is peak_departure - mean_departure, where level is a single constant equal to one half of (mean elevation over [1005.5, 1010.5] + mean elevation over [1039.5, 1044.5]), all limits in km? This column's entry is -12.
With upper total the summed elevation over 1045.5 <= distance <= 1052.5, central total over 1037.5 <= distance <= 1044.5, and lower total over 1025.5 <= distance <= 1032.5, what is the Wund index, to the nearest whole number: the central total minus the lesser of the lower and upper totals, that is 29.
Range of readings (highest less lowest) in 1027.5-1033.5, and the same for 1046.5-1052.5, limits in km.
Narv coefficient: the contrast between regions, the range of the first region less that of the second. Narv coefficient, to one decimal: 3.6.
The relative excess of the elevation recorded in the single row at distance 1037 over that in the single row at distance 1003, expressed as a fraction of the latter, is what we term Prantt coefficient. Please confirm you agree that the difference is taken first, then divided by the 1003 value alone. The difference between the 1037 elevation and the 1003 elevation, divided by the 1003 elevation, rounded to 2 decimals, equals 0.19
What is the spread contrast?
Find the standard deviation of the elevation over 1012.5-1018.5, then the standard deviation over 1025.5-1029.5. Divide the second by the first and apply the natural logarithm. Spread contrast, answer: -0.5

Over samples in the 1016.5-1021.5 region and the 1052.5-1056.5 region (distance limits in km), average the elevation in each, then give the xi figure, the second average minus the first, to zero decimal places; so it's 29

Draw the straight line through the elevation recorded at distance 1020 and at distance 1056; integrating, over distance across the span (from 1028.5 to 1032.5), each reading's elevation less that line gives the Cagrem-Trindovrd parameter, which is 60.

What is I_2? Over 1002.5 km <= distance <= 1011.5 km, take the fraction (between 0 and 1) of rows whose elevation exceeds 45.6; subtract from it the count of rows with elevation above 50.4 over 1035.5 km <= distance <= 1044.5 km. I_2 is -7.0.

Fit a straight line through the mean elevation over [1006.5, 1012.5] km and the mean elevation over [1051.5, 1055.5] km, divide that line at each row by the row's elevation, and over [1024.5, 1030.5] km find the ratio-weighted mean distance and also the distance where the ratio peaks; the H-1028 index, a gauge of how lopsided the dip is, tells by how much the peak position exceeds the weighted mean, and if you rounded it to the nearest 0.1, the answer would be -1.4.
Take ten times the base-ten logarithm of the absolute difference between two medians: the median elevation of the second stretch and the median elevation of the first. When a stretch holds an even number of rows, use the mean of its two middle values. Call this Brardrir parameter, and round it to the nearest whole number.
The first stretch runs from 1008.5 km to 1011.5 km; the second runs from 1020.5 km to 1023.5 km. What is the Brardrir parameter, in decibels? 13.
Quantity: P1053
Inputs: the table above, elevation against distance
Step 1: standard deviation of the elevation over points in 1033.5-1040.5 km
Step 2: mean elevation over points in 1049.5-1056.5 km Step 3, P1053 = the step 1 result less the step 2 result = -54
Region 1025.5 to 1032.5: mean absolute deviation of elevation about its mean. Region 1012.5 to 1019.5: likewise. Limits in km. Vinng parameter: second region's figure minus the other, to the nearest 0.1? 1.2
